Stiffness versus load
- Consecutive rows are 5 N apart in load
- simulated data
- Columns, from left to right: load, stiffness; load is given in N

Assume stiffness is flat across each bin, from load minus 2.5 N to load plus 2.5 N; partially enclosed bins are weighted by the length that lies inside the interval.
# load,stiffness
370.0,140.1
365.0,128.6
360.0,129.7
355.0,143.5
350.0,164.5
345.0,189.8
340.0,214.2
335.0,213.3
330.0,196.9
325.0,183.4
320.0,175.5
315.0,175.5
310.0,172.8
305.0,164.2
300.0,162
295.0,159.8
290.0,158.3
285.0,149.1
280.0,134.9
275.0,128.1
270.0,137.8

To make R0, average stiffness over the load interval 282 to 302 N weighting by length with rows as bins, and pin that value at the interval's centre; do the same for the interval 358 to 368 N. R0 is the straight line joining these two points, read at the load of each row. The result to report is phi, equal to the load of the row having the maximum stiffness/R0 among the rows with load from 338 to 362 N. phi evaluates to 340.0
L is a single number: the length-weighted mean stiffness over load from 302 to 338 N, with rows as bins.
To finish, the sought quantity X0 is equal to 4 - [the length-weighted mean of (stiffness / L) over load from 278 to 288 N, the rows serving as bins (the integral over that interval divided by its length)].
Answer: 3.2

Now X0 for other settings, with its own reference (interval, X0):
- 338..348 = 2.9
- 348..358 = 3.2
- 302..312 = 3.1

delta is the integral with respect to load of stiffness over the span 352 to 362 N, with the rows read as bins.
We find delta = 1383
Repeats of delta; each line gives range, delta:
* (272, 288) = 2209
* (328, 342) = 2916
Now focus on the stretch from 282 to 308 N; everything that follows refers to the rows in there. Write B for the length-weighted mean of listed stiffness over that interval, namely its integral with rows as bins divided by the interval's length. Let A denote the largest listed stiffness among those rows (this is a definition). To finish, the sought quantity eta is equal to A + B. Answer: 323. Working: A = 164.2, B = 158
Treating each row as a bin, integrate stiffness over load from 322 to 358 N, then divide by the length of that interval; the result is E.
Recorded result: 186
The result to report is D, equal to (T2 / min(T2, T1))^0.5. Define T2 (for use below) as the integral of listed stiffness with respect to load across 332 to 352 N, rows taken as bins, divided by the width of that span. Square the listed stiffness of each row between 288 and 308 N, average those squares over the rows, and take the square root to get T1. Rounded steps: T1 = 161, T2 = 196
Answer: 1.10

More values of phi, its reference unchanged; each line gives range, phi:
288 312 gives 310.0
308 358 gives 340.0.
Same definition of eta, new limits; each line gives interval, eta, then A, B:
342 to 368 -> 342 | 189.8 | 152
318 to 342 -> 411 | 214.2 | 197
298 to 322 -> 346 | 175.5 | 170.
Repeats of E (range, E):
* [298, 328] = 173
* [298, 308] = 164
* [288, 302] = 160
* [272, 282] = 132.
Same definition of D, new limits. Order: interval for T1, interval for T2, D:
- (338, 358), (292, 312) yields 1.00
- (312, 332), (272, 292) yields 1.00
